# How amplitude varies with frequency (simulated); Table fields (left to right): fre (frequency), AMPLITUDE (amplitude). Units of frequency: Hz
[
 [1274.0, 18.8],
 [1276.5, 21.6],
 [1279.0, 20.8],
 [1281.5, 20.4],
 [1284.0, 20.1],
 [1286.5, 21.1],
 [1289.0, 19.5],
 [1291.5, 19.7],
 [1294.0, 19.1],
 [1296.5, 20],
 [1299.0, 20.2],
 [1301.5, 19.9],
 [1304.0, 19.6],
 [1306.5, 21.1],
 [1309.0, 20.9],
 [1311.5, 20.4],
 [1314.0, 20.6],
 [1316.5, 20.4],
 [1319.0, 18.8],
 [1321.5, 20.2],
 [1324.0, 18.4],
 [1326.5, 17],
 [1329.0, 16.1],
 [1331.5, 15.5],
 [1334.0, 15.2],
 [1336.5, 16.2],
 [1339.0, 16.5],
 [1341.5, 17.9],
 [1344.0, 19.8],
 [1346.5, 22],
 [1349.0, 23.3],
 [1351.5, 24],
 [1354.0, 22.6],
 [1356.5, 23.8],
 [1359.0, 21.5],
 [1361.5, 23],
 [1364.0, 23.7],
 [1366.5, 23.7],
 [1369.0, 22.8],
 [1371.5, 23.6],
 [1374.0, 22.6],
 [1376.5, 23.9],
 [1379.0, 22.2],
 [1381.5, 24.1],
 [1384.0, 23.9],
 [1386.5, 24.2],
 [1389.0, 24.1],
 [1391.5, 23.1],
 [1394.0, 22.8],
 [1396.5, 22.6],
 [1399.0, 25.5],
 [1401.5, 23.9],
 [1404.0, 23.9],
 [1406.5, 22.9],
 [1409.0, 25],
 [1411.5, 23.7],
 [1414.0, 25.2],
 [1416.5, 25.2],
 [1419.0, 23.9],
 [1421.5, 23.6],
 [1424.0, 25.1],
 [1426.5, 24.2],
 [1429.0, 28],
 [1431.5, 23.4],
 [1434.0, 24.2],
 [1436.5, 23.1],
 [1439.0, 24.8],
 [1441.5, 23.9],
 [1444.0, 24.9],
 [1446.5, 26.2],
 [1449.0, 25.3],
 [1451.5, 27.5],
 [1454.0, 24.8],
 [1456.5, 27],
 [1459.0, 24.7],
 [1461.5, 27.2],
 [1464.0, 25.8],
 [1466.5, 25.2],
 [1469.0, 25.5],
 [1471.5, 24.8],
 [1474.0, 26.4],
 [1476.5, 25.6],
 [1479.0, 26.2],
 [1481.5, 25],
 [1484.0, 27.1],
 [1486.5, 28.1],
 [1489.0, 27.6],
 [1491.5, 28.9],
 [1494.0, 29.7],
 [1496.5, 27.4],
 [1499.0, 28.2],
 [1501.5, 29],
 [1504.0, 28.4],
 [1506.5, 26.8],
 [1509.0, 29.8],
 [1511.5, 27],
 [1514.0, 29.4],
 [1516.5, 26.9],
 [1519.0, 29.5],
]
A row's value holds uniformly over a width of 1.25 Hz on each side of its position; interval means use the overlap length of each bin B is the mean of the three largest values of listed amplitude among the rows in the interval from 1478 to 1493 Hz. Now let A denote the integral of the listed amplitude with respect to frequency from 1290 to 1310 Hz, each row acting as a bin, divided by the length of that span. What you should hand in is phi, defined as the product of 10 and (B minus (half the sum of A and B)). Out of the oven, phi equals 41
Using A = 20.0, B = 28.2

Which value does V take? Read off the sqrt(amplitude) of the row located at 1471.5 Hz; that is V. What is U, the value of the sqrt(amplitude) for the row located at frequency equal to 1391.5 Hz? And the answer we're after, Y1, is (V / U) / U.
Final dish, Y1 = 0.216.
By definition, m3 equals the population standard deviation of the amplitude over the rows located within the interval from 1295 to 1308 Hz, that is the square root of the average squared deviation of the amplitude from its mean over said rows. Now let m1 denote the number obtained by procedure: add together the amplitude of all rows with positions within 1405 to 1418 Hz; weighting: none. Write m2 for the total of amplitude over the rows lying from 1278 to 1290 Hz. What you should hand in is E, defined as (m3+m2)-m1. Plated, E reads -20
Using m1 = 122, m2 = 102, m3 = 0.5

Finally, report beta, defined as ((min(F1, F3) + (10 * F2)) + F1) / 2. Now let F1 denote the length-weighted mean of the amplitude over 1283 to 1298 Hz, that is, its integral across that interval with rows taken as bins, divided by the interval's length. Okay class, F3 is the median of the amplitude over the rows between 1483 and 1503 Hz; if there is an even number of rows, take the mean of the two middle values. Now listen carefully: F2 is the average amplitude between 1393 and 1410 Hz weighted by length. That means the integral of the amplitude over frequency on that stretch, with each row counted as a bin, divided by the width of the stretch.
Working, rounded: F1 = 20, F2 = 24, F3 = 28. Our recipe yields 139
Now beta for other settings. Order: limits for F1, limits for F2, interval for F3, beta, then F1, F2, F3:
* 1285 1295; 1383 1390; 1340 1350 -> 140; 20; 24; 21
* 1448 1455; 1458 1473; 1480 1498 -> 154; 26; 26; 28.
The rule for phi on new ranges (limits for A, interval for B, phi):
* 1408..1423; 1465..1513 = 25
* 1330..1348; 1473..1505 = 58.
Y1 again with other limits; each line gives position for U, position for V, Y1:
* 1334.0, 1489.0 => 0.346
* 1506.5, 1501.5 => 0.201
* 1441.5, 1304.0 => 0.185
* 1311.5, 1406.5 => 0.235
